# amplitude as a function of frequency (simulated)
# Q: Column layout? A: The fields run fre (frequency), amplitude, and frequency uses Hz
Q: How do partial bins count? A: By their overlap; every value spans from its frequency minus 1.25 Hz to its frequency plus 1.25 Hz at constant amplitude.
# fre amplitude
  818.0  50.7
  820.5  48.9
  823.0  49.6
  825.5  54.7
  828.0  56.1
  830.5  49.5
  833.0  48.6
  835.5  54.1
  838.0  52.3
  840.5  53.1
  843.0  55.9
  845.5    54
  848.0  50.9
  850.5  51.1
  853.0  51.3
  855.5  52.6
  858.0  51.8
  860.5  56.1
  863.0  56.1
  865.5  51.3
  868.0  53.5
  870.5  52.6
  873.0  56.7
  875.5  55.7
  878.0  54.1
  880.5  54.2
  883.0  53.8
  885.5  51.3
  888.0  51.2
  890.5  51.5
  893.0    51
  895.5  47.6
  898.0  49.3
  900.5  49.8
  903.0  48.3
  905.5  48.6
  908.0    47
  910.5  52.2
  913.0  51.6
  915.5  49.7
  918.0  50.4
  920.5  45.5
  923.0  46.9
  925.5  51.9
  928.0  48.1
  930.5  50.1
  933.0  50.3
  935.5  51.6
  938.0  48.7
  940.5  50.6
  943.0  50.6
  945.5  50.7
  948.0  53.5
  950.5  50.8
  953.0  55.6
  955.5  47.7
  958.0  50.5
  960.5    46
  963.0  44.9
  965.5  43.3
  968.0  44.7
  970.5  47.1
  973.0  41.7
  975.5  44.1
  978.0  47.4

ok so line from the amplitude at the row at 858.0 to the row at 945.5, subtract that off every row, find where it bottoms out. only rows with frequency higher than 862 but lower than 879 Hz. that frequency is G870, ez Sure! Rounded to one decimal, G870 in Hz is 865.5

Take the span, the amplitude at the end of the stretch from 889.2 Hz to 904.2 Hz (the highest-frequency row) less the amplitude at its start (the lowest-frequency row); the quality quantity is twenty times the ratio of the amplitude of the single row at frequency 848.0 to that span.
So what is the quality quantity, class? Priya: -318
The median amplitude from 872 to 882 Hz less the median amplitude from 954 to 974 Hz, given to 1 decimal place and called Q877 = 9.5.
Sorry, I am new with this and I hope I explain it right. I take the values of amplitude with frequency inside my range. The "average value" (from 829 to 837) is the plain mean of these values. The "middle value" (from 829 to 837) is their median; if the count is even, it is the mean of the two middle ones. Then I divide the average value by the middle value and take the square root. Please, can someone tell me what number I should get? 1.01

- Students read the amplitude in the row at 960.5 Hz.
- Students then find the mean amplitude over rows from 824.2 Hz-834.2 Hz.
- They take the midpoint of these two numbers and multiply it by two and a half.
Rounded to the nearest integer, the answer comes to 123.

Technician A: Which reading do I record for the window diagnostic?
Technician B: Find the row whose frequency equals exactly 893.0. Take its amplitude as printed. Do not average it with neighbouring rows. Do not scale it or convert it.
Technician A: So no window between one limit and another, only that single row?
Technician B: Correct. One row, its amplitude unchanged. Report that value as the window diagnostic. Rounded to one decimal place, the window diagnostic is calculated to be 51.0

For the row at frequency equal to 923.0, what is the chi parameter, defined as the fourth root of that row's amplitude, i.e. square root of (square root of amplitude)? 2.62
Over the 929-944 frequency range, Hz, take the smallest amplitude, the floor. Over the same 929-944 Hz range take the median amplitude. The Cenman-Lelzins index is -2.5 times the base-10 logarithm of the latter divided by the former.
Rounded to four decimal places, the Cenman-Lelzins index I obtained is -0.0383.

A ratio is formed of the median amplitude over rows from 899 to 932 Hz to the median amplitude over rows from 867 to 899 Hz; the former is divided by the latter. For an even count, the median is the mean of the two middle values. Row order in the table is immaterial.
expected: 0.94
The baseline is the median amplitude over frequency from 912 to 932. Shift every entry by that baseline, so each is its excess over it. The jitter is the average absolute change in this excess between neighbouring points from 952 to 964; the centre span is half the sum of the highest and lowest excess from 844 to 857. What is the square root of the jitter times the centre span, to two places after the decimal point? 3.22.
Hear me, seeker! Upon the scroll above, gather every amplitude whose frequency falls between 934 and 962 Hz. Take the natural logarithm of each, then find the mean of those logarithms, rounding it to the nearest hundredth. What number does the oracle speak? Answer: 3.92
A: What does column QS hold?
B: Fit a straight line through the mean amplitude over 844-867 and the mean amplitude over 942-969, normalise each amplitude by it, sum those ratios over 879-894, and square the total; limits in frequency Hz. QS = 36.8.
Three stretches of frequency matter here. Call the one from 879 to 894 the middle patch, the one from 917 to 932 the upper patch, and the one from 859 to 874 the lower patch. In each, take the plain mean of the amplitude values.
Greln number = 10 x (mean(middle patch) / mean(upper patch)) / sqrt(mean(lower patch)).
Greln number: 1.45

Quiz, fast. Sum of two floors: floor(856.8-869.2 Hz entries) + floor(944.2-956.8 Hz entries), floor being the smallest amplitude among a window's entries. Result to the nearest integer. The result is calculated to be 99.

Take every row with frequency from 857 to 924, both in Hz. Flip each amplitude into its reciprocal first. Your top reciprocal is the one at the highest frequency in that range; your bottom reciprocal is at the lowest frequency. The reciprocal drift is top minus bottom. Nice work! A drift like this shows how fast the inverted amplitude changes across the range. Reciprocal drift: 0.0020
